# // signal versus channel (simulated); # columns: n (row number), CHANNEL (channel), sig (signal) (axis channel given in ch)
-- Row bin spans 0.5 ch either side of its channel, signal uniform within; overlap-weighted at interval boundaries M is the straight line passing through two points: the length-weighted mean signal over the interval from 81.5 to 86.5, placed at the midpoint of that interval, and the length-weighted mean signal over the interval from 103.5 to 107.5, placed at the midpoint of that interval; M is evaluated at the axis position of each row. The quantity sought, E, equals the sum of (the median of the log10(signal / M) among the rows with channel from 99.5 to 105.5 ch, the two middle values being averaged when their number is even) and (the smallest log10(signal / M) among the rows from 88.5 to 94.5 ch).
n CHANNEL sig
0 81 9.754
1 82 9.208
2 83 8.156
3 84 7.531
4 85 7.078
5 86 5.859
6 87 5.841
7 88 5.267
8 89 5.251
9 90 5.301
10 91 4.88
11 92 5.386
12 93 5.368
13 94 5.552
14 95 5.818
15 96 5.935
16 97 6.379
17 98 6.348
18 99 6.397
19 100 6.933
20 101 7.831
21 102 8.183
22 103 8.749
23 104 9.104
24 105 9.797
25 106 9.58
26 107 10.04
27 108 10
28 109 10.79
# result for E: -0.27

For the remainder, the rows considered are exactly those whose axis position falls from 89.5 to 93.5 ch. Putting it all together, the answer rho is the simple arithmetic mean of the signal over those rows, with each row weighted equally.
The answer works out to 5.2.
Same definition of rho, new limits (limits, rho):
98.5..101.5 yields 7.1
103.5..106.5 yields 9.5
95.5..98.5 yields 6.2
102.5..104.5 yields 8.9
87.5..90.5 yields 5.3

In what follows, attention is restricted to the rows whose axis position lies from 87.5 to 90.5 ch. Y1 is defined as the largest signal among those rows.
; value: 5.301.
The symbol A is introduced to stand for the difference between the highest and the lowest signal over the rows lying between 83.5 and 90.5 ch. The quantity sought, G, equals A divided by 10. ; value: 0.23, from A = 2.3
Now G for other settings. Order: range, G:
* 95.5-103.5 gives 0.28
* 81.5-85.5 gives 0.21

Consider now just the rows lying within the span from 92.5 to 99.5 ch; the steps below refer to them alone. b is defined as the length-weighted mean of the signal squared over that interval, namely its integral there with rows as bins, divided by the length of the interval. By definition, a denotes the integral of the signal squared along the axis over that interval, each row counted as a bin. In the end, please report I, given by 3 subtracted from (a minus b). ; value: 212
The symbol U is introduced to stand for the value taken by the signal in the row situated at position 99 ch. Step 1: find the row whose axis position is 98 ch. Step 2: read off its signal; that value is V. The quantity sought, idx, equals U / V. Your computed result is 1.01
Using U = 6.397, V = 6.348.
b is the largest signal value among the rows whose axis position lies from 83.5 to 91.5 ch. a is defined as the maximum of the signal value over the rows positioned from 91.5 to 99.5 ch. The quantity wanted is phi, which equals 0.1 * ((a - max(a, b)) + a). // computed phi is 0.53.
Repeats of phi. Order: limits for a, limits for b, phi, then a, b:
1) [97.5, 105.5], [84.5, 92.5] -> 0.98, 9.797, 7.078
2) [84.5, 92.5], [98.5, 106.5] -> 0.44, 7.078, 9.797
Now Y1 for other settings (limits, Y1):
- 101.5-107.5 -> 10.04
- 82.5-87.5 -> 8.156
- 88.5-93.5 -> 5.386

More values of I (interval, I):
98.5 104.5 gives 311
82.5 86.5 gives 153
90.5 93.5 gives 51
